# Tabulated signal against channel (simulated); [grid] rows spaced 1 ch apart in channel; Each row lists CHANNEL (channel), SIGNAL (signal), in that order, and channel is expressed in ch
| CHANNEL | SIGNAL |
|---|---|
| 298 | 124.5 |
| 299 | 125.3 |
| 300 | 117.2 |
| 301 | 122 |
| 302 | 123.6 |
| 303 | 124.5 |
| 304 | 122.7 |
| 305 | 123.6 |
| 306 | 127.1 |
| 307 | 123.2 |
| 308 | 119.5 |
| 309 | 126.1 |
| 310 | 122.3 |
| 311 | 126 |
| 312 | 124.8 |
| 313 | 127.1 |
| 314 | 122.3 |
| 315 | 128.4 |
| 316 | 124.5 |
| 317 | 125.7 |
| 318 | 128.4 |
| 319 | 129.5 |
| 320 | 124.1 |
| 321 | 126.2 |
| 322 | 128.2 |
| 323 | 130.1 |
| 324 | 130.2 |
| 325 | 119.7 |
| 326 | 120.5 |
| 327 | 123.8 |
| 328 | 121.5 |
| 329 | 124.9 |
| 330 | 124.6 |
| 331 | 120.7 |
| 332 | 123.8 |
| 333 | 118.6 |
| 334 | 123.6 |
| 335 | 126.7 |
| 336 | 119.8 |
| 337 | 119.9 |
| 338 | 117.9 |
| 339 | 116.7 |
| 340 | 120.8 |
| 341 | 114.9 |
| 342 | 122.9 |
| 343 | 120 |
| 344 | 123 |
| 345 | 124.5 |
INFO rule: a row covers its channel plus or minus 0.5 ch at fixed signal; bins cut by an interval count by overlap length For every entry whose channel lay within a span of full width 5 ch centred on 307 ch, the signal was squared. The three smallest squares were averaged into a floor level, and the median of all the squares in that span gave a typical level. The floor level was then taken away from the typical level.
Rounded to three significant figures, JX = 365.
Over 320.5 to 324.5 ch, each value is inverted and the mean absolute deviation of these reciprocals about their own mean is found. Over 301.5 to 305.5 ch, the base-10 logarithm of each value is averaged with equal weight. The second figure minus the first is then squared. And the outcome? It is 4.38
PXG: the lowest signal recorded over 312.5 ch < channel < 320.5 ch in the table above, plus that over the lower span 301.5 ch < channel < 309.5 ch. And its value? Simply 241.8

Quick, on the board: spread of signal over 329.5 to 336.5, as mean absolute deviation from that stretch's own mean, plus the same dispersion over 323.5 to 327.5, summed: 5.9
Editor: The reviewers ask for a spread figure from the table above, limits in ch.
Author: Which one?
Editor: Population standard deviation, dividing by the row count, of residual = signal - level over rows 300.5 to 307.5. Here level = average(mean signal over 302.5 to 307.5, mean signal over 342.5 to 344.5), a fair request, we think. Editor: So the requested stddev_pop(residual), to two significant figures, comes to 1.5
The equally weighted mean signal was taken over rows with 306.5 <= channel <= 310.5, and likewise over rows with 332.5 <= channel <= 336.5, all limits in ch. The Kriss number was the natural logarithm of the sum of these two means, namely 5.50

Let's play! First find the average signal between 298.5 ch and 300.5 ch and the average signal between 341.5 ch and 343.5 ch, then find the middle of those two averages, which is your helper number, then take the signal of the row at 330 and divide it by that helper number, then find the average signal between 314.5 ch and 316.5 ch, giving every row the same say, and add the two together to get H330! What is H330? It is 127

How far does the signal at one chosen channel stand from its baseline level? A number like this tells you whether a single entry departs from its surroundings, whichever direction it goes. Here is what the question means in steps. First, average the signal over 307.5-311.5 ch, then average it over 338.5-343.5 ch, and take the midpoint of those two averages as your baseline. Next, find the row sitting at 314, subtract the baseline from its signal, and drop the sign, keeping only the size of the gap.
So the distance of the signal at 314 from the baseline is 1.0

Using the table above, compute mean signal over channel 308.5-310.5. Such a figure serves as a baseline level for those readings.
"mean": 124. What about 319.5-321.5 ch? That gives 125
